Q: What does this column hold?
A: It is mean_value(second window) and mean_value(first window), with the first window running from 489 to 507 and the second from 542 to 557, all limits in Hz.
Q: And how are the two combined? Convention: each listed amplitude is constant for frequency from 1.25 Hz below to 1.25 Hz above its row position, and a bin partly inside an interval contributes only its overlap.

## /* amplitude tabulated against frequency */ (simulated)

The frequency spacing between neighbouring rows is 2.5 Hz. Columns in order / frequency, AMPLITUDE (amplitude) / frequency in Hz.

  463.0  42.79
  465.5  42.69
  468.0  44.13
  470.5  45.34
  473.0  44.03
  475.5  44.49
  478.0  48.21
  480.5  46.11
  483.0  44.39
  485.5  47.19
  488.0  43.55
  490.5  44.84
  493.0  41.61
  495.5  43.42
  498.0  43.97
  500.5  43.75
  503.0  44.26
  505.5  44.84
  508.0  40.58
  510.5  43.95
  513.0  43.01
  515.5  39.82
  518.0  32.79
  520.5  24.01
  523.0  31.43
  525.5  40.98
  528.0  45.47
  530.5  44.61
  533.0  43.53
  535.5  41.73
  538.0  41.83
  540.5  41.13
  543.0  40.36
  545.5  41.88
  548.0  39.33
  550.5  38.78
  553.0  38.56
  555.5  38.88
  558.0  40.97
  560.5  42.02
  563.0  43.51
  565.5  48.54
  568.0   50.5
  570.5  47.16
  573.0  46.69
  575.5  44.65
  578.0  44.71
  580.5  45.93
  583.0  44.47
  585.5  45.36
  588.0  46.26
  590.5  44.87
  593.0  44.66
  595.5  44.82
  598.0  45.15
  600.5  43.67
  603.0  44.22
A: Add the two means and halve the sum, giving 41.7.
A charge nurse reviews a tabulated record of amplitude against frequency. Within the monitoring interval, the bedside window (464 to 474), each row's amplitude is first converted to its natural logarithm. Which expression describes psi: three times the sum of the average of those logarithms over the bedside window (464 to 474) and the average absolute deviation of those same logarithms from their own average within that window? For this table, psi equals 11.4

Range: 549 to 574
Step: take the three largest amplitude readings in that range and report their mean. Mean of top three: 49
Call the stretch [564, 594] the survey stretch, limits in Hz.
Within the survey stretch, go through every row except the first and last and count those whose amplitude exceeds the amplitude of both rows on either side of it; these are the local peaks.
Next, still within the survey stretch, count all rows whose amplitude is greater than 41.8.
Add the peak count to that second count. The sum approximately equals 15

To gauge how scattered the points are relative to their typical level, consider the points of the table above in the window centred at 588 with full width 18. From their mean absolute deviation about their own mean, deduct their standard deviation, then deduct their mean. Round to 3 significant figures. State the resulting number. -45.3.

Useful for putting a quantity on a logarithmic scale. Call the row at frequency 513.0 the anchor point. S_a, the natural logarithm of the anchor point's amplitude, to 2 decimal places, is 3.76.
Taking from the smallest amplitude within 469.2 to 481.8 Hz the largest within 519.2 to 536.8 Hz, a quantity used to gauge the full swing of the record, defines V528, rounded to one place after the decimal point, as -1.4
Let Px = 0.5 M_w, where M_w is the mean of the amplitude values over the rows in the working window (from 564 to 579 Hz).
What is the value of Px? 23.5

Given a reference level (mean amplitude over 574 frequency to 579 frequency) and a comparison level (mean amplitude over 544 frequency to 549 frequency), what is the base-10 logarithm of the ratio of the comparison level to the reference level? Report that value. -0.042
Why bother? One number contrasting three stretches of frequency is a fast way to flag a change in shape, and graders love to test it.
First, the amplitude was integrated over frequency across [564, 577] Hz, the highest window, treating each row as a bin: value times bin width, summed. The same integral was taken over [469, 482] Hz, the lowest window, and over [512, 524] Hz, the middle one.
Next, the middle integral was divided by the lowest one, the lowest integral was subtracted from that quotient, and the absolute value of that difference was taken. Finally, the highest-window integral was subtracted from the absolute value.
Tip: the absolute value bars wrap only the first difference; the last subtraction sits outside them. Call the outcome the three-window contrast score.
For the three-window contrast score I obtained -24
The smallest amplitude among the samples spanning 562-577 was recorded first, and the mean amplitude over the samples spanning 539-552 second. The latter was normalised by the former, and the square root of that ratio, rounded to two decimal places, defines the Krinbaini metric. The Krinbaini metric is 0.96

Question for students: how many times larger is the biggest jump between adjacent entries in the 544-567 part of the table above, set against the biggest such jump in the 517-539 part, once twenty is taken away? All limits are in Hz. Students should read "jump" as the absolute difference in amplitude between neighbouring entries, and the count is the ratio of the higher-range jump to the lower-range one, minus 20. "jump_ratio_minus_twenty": -19.5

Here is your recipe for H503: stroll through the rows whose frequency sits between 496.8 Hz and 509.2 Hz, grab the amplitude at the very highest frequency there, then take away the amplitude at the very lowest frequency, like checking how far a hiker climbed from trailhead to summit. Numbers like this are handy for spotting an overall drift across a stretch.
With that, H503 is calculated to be -3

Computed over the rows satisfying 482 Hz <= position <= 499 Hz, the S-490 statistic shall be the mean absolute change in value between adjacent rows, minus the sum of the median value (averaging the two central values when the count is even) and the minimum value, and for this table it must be -83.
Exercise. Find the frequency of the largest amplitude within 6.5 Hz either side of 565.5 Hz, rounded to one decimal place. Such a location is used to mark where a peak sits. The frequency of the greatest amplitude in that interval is 568.0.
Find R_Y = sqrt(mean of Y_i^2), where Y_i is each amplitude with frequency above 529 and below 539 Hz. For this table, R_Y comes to 42.9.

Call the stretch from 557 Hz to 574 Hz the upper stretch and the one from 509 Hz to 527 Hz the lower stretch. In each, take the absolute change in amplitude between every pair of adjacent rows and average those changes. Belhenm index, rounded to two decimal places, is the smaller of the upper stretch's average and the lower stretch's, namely 2.22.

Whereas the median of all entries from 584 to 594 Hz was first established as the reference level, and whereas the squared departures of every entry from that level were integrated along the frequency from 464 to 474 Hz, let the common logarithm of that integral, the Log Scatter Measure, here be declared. 1.3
